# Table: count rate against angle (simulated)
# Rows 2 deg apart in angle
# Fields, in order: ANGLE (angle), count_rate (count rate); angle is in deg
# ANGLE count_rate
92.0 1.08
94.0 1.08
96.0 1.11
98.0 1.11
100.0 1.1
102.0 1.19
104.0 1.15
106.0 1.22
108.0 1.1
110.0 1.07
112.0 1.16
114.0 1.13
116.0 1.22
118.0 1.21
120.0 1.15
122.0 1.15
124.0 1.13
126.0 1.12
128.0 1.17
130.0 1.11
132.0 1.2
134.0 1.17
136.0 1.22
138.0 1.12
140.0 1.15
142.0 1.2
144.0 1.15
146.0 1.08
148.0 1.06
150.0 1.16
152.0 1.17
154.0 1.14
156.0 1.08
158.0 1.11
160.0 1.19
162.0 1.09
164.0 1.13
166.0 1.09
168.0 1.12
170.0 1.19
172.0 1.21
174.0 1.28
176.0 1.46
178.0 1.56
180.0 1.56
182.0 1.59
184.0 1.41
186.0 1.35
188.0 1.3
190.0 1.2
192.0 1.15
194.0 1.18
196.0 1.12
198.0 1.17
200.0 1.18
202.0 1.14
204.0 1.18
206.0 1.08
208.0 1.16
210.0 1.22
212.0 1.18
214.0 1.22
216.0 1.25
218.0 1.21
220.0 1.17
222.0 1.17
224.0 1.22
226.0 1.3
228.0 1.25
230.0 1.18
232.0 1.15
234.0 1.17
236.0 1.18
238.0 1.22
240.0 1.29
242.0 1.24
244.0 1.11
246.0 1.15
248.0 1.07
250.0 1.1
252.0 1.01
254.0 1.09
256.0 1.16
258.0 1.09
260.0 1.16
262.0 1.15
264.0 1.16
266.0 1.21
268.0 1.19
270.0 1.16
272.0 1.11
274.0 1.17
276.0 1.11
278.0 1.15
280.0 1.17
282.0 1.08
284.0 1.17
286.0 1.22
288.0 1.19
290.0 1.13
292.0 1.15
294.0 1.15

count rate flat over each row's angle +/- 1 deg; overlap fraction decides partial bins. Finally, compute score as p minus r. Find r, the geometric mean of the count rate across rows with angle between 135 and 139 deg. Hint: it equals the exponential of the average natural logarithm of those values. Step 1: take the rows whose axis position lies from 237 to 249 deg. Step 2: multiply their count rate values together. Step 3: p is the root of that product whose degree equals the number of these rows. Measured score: 0.01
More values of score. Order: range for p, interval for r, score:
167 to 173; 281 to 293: 0.02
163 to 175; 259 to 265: 0.01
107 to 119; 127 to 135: -0.02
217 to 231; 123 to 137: 0.05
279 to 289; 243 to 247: 0.04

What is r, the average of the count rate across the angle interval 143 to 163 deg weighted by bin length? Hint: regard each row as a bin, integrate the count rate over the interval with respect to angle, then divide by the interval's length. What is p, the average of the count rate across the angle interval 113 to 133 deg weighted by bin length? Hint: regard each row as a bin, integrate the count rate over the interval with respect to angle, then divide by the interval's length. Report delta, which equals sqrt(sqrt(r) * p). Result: 1.11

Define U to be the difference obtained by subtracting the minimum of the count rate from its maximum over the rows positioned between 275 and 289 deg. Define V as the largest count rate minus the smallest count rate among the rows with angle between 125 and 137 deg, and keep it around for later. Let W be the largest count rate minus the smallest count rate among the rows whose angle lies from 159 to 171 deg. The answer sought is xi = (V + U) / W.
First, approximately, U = 0.14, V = 0.110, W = 0.10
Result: 2.5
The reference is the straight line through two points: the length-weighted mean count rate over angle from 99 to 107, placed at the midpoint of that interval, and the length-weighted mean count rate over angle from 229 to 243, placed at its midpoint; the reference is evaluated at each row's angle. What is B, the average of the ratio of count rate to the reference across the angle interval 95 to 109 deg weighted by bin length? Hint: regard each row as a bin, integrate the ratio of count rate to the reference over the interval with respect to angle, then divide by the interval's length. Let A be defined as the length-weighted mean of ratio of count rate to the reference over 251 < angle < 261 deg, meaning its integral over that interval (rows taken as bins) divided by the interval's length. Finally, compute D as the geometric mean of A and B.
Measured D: 0.94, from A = 0.911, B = 0.98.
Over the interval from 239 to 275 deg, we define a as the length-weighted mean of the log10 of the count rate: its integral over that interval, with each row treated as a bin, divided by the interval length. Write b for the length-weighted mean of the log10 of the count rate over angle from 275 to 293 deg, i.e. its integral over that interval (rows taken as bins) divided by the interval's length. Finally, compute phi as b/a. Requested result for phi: 1.05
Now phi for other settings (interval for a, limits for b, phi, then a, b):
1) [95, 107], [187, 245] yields 1.29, 0.0591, 0.076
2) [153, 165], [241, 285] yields 1.10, 0.0503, 0.055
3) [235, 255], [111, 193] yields 1.36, 0.0581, 0.079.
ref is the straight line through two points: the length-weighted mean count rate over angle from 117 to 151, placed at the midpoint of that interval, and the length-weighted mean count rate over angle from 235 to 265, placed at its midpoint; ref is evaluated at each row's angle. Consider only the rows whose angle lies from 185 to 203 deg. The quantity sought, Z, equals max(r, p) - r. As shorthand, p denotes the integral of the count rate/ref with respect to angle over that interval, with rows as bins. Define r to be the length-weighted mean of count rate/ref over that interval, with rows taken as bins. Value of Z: 17.8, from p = 18.8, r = 1.04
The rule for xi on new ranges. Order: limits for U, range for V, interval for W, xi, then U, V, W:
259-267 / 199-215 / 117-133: 2.0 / 0.06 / 0.140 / 0.10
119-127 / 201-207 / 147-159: 1.2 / 0.03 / 0.100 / 0.11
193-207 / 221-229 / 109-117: 1.5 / 0.10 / 0.130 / 0.15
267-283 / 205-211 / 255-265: 3.6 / 0.11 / 0.140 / 0.07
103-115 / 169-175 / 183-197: 0.8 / 0.15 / 0.090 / 0.29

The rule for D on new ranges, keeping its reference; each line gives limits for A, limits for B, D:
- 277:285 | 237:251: 0.95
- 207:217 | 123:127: 0.98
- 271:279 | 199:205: 0.95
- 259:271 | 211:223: 0.98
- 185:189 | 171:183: 1.16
